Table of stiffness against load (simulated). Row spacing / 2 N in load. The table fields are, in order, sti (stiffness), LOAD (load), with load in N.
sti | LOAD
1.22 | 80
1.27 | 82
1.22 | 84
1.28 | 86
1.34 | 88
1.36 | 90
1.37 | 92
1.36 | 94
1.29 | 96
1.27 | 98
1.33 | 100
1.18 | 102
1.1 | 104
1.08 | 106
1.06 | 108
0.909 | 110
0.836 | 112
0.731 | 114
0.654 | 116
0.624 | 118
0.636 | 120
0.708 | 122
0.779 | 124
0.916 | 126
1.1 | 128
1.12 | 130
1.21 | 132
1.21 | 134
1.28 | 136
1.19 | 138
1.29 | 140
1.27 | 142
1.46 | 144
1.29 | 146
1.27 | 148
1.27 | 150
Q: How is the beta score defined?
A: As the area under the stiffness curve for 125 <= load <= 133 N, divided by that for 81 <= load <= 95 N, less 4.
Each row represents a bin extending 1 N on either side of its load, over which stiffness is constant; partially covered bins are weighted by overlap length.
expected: -3.5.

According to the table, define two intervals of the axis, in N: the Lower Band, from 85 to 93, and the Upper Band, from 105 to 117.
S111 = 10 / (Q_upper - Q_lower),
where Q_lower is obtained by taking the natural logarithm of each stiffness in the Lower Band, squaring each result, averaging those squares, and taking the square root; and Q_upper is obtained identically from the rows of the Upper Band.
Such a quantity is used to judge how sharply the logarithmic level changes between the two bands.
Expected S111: -174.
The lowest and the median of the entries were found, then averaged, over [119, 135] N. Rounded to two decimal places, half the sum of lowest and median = 0.82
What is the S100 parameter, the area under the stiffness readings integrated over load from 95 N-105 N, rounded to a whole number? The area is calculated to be 12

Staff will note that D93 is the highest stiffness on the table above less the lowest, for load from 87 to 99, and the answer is 0.10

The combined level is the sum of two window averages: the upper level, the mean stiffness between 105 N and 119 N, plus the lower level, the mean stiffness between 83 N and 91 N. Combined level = 2.14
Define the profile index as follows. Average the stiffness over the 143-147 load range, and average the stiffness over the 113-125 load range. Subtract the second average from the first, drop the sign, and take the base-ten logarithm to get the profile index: -0.16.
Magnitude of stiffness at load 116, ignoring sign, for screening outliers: 0.65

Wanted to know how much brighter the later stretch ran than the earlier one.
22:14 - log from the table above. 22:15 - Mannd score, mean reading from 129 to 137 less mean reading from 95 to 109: 0.0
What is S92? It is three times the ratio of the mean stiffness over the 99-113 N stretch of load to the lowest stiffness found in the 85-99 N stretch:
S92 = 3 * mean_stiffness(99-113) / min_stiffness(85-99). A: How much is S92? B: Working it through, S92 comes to 2.5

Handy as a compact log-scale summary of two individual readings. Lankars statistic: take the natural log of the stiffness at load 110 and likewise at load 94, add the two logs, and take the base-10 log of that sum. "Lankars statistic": -0.67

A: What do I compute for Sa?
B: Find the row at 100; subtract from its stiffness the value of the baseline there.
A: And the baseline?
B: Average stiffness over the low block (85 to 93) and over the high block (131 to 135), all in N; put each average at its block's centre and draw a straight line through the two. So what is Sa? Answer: 0.02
